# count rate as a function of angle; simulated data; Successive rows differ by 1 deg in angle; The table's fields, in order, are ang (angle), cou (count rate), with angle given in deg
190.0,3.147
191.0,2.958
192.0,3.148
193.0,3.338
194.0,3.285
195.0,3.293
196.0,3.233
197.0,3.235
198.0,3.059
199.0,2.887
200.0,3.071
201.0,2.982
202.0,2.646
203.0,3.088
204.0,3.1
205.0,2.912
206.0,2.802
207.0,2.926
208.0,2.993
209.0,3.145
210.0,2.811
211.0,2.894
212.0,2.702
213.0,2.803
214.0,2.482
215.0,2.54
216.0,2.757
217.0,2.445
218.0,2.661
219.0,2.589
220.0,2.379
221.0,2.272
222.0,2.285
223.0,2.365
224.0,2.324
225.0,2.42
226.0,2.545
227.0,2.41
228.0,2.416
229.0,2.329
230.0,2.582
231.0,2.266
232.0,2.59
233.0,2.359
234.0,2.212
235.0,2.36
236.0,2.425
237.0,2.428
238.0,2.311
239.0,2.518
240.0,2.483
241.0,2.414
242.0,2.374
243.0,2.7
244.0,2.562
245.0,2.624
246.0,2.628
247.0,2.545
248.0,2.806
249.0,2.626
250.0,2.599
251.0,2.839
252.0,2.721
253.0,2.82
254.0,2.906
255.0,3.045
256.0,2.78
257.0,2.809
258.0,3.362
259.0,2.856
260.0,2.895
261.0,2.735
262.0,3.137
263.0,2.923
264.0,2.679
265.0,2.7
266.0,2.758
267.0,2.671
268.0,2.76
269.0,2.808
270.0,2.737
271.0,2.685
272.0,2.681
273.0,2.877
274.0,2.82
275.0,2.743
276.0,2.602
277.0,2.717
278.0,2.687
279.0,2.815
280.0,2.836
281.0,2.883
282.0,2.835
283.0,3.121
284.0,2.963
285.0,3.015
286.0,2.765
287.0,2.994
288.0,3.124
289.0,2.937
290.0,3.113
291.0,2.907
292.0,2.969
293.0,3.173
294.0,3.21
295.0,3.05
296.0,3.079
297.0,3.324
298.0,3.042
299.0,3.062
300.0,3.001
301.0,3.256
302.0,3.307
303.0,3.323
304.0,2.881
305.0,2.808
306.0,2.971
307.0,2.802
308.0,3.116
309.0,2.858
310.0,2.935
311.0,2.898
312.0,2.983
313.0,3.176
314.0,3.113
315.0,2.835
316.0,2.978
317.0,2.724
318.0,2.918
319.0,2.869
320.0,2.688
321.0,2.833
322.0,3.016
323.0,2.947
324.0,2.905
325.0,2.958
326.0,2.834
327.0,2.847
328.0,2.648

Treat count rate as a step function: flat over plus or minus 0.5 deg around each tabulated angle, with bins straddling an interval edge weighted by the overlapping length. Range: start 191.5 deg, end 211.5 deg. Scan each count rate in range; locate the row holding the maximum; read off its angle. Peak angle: 193.0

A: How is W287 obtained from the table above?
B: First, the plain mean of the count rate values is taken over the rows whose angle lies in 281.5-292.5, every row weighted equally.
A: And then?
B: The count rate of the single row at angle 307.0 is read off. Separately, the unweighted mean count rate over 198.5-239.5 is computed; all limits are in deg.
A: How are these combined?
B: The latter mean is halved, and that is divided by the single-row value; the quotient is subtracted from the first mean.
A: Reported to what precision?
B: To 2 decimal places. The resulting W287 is 2.51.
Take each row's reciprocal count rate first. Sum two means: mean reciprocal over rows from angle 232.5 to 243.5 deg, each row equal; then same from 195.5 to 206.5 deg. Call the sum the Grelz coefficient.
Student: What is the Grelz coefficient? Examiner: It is 0.75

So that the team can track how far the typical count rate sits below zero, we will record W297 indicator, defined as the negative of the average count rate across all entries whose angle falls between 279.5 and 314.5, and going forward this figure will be -3.0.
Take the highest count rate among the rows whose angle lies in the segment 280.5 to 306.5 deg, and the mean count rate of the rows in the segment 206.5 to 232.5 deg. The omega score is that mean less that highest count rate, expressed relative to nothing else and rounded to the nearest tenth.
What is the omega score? -0.7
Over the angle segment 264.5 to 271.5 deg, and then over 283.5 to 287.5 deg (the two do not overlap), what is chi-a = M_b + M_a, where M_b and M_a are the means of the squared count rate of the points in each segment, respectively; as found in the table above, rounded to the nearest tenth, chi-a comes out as 16.1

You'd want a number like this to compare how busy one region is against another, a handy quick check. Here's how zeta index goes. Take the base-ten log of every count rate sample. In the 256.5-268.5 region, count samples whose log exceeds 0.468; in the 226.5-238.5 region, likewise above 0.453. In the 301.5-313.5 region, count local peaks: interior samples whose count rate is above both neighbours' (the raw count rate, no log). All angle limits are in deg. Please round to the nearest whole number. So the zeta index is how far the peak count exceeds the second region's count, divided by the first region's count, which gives 2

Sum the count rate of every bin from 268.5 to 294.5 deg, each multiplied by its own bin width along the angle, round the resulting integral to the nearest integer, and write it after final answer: 75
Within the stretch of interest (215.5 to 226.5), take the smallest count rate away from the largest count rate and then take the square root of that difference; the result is 0.70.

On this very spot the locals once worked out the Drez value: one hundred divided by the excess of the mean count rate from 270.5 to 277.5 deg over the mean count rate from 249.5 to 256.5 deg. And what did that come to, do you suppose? -1197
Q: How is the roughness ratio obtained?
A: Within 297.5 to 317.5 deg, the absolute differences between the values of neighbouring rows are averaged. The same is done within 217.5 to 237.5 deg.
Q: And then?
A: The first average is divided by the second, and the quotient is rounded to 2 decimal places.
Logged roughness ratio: 1.20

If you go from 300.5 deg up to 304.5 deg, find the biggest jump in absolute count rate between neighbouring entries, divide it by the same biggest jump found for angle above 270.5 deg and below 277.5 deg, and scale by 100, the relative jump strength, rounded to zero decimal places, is 226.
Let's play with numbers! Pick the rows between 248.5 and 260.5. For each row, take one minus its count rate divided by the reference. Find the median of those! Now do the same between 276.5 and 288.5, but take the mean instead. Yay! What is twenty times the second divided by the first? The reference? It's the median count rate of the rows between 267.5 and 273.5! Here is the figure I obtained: 36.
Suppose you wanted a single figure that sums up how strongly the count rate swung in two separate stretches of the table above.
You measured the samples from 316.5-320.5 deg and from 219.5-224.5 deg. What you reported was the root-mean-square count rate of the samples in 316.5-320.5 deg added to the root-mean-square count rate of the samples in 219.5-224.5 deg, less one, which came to 4.1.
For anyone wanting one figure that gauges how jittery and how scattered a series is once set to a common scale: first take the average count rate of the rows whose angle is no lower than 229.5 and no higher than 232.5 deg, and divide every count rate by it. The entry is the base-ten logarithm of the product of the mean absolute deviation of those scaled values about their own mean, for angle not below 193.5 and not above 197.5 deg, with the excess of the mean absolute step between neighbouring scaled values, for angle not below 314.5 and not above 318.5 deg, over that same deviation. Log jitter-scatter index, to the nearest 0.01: -3.12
